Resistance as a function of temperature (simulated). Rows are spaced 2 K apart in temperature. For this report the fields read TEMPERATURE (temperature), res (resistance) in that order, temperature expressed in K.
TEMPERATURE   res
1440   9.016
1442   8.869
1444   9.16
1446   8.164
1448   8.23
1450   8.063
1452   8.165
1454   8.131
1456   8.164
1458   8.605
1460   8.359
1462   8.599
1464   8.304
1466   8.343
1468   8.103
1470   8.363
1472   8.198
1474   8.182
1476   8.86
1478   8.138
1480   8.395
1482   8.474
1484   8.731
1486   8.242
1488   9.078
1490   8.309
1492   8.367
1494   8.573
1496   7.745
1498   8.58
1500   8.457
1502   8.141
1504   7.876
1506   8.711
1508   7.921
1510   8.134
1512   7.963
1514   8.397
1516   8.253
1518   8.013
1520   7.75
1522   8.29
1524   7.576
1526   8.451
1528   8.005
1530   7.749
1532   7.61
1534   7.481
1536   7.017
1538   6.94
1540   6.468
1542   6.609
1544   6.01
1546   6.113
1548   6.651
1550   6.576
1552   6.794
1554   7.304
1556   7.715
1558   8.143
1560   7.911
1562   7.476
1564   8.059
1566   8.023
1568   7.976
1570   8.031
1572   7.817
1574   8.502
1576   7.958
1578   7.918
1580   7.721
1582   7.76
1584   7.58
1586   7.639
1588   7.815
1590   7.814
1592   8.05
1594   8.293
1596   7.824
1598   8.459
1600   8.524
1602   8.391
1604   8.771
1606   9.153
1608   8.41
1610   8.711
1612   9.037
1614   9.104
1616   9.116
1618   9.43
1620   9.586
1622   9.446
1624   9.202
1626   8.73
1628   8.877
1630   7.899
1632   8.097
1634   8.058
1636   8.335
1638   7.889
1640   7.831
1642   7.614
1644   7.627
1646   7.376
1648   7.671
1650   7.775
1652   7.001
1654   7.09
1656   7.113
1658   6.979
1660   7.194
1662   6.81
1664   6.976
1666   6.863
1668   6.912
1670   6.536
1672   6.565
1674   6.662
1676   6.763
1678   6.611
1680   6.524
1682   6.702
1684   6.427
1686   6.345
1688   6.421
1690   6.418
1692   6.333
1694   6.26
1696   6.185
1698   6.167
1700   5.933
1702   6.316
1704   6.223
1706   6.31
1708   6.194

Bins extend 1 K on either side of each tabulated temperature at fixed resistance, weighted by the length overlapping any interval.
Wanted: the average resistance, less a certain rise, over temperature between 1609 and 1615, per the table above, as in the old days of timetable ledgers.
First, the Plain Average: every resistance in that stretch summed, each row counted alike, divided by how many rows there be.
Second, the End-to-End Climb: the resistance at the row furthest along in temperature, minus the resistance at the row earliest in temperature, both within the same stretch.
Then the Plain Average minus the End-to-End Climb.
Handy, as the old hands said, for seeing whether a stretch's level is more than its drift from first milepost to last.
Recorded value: 8.6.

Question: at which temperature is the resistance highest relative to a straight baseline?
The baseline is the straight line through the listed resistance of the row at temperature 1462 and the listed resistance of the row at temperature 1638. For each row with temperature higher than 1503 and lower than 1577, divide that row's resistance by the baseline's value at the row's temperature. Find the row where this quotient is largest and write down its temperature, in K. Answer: 1574 K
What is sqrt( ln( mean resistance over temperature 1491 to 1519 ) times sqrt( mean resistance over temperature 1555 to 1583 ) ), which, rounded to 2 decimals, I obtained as 2.44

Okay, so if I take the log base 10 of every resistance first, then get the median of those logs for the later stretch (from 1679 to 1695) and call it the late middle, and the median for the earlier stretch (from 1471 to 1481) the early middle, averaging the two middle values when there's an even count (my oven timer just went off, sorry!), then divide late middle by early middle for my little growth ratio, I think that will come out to 0.88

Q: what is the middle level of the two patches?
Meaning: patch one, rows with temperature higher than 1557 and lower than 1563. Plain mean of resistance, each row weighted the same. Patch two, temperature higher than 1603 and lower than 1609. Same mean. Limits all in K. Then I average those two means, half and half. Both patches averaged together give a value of 8.3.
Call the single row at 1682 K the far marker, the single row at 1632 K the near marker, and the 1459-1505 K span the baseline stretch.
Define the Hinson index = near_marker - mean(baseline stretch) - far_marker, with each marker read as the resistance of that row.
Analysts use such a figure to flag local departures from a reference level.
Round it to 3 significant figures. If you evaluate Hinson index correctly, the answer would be -6.97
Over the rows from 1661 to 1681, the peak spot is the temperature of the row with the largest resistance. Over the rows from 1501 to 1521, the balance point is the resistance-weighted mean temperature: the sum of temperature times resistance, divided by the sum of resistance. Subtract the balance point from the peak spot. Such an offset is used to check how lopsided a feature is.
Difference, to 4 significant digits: 153.0 K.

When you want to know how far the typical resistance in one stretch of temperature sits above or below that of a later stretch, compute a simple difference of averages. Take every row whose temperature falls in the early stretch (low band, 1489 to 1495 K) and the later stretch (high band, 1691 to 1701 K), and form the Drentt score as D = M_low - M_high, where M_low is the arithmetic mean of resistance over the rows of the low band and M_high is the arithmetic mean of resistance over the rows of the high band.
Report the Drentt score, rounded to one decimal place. 2.2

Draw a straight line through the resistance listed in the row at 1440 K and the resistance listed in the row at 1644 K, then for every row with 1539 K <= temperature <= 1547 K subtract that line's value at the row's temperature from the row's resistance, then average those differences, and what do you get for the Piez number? -2.0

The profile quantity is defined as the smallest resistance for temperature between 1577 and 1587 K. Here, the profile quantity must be 7.58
